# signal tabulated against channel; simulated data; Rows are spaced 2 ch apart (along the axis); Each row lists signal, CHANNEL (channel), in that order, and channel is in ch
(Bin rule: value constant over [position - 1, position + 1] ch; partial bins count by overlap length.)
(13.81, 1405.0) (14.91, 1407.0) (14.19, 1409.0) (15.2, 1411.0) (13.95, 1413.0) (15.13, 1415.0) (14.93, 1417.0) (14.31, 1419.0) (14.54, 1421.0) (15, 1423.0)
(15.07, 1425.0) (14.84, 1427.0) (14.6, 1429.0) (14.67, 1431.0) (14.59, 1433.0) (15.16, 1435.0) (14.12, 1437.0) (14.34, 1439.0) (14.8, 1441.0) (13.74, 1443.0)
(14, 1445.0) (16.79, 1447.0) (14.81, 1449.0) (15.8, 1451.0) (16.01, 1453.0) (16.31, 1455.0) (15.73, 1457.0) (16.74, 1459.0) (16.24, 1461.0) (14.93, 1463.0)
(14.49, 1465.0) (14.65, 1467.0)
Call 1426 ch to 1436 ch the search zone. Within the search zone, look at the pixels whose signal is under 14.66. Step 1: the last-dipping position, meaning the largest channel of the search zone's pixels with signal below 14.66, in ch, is 1433.0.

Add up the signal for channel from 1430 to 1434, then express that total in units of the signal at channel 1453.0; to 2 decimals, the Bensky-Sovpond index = 1.83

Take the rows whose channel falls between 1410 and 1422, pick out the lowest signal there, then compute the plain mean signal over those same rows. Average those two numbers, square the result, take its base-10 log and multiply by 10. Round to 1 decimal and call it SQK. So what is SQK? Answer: 23.1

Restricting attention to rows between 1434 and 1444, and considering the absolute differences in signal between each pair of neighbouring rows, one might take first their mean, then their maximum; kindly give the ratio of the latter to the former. 1.5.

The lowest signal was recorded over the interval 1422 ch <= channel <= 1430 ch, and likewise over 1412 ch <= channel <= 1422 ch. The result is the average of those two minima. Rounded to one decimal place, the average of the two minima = 14.3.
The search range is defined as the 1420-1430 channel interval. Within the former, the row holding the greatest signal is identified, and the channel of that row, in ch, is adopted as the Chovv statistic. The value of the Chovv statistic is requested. 1425.0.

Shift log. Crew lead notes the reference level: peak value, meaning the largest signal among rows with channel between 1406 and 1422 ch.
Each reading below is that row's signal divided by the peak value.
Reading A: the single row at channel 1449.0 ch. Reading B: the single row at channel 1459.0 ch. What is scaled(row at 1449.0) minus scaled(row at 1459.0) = -0.13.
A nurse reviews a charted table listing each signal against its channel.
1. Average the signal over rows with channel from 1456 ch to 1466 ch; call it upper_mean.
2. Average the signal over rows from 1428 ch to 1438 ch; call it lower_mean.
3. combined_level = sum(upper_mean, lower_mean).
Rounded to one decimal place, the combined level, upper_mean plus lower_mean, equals 30.3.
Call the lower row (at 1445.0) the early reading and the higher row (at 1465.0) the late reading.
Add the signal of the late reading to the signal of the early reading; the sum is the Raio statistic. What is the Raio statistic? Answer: 28.5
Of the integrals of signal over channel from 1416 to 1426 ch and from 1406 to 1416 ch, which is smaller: 146.8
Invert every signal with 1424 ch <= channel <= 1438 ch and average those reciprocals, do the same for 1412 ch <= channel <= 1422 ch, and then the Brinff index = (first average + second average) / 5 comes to 0.0273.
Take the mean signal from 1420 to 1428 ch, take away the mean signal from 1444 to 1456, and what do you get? -0.76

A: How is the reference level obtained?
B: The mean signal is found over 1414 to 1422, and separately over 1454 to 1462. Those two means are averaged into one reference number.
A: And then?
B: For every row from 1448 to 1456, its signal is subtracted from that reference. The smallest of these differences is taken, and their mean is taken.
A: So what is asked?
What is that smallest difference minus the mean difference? -0.58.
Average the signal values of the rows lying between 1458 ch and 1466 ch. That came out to 15.6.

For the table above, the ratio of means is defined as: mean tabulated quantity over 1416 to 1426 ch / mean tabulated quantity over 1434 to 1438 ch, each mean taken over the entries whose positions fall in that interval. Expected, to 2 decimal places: 1.01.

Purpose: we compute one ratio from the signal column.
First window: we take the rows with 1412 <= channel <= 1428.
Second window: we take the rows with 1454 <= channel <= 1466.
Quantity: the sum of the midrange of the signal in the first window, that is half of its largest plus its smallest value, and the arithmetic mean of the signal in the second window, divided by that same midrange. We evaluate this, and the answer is 2.08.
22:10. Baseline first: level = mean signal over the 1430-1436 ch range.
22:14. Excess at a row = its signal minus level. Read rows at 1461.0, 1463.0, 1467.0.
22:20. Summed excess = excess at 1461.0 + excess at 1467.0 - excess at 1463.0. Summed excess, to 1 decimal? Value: 1.2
